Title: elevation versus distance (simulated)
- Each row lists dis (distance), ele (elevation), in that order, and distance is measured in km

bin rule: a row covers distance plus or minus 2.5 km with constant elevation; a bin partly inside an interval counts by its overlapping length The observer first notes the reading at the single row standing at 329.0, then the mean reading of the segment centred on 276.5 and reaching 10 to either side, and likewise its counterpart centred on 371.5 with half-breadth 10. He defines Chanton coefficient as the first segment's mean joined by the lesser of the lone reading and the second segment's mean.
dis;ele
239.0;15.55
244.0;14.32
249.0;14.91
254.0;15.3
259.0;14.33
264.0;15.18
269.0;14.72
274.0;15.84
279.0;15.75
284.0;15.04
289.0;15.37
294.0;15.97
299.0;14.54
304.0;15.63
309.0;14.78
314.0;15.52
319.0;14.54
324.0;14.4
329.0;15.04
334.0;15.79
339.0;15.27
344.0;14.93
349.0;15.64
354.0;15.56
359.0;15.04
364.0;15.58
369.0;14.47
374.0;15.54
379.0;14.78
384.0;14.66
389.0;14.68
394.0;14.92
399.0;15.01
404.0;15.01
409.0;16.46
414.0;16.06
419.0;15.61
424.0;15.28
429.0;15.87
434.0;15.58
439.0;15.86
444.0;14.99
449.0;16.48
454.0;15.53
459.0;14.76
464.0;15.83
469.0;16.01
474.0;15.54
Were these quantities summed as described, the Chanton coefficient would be 30.4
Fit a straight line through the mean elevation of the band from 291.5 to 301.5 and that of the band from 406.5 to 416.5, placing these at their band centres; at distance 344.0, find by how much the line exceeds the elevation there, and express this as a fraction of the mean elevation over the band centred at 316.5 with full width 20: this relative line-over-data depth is 0.050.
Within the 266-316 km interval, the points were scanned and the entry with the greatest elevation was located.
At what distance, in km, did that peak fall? 294.0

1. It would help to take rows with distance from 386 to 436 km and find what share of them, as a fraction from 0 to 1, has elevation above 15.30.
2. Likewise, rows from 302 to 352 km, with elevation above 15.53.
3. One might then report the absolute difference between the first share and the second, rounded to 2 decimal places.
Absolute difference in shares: 0.20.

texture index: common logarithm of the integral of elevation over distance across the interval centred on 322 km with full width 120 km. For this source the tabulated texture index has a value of 3.26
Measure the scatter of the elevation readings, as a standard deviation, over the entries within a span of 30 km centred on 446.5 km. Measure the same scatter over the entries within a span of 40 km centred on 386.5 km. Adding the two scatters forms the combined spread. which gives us 0.9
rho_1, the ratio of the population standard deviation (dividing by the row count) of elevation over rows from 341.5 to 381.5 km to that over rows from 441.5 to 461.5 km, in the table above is 0.6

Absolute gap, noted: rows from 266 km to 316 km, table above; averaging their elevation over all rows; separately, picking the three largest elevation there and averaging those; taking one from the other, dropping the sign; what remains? 0.54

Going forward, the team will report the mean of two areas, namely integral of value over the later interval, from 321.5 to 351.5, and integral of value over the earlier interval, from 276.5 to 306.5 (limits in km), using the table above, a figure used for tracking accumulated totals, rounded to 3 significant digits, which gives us 458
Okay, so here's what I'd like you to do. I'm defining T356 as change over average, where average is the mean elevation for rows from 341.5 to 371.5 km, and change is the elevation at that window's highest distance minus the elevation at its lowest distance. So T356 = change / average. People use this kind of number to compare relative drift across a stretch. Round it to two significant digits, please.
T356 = -0.030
